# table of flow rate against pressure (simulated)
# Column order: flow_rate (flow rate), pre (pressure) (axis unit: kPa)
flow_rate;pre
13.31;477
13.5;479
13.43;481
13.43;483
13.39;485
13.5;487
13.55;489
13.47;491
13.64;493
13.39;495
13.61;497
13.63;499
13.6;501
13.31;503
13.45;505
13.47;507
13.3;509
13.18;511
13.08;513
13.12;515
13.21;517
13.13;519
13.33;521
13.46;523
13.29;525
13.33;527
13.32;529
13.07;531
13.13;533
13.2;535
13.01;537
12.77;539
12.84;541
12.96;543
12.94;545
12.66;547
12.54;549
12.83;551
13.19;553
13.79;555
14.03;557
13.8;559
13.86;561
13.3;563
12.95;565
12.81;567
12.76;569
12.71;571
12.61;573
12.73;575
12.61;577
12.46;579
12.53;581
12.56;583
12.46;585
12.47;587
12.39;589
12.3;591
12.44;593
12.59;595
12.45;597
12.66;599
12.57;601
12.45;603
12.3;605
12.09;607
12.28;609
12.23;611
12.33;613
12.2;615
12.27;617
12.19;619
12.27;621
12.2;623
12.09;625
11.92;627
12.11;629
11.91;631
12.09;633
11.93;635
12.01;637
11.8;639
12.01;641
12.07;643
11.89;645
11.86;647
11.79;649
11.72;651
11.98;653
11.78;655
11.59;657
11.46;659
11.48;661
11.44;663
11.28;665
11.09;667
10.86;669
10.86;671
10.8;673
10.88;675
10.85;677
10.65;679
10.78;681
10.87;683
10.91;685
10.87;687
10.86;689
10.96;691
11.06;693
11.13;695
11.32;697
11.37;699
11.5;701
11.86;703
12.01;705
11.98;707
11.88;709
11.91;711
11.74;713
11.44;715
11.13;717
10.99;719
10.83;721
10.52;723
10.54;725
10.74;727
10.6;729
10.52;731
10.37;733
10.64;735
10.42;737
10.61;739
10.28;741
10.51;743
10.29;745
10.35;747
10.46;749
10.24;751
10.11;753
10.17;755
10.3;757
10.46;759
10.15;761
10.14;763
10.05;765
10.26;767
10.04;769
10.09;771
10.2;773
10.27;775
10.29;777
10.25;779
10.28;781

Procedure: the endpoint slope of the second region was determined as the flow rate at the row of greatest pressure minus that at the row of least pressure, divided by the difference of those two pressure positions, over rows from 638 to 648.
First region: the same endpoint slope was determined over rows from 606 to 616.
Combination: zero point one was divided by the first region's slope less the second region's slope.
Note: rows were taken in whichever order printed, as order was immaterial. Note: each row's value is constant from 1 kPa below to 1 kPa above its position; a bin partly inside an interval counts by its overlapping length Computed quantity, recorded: 16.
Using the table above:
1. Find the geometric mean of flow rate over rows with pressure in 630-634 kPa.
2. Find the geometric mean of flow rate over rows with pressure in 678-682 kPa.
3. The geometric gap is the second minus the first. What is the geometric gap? -1.3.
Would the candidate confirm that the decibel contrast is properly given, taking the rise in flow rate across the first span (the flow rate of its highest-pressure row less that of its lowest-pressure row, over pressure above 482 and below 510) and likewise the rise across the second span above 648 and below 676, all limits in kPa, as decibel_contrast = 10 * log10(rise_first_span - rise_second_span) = -1.1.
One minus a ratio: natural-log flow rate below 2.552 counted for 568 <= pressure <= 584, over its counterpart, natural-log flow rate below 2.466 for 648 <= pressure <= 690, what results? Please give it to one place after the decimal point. 0.6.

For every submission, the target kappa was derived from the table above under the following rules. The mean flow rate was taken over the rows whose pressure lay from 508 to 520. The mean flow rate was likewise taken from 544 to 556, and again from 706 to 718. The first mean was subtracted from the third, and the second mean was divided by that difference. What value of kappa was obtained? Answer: -9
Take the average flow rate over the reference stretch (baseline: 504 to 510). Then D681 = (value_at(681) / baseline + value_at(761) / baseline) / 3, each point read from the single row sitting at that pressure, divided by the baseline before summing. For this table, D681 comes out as 0.52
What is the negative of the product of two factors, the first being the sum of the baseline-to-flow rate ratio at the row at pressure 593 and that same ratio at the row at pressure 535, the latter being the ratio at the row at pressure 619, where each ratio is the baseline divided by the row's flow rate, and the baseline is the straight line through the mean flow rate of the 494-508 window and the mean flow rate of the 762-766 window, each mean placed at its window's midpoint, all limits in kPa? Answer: -1.94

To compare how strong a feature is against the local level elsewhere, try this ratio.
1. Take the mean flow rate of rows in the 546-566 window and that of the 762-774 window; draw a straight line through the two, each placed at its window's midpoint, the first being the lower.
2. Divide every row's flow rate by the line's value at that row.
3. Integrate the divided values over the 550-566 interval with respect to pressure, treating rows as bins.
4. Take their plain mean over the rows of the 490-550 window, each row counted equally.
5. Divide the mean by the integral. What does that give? 0.059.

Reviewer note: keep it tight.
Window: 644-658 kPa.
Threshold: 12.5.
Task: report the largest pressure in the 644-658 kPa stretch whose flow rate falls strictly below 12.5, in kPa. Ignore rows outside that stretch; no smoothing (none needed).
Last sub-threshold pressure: 657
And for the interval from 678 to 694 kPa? 693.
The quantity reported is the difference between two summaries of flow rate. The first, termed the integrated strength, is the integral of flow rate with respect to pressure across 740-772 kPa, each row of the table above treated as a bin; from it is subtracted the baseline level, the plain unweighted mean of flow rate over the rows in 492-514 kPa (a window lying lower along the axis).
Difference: 314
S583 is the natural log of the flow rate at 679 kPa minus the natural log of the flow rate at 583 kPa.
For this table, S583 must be -0.16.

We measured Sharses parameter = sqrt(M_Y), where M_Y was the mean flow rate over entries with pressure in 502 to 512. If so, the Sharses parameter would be 3.65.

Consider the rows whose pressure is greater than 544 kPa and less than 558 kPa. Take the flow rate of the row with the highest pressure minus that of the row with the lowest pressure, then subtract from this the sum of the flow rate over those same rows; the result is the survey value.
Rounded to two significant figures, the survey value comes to -91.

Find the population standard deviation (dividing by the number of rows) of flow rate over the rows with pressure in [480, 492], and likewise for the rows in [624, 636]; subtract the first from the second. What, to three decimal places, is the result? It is 0.036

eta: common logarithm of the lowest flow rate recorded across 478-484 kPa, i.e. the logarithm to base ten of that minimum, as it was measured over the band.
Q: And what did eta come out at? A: 1.13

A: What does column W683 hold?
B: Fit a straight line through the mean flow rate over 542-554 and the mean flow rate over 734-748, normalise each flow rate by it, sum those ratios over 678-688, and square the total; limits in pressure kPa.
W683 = 23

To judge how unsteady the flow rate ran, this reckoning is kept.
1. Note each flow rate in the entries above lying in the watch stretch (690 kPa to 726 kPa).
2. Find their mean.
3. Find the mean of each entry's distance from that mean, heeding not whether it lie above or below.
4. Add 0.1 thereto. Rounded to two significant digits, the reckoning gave 0.50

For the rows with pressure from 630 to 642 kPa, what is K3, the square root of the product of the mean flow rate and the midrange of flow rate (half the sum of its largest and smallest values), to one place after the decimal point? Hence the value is 12.0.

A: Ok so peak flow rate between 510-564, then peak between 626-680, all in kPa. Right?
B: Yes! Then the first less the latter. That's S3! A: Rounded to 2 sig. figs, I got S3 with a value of 1.9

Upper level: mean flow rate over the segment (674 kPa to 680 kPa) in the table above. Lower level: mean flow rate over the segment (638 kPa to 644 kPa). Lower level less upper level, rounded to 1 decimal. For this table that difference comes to 1.2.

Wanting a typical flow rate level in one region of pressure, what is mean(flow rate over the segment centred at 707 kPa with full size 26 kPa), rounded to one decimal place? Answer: 11.6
